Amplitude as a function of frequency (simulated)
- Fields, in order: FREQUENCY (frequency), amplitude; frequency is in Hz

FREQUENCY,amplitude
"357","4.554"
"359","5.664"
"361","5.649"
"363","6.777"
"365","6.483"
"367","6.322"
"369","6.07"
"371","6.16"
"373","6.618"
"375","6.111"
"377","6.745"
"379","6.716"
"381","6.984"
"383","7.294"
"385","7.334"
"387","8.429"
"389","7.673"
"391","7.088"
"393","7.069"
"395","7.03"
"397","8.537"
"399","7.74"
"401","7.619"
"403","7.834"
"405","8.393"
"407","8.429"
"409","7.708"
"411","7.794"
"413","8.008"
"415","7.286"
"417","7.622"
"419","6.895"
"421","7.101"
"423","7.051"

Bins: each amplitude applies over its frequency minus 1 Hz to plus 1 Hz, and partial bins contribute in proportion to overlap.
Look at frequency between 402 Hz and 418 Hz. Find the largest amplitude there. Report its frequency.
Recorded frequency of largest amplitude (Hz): 407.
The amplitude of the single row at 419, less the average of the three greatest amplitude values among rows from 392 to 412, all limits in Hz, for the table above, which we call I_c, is -1.6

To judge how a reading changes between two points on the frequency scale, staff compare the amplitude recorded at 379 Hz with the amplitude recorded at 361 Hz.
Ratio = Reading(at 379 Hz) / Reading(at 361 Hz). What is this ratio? 1.19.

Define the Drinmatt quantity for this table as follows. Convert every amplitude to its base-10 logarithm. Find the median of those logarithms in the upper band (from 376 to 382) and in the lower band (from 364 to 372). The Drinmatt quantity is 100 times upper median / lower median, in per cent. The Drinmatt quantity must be 104.2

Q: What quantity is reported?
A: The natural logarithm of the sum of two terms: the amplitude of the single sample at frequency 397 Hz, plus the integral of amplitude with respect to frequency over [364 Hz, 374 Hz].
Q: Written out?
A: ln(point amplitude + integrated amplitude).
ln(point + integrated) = 4.27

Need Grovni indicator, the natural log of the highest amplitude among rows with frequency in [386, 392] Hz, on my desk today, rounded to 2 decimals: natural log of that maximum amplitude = 2.13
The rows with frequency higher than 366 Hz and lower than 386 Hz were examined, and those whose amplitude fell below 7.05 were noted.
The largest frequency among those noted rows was 381 Hz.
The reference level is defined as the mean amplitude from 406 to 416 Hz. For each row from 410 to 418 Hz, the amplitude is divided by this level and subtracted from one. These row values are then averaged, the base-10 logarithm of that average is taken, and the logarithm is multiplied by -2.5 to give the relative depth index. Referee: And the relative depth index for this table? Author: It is 4.2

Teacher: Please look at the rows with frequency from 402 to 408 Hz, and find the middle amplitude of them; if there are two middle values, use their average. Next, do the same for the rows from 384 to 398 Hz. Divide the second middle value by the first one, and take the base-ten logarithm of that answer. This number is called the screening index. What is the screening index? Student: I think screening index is -0.059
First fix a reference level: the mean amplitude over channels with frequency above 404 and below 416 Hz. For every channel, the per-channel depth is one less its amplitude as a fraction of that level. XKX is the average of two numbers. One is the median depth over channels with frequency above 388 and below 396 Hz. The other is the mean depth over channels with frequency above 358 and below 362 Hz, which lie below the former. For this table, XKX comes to 0.20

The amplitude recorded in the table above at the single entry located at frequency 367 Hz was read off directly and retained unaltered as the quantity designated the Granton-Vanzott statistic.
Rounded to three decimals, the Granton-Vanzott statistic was 6.322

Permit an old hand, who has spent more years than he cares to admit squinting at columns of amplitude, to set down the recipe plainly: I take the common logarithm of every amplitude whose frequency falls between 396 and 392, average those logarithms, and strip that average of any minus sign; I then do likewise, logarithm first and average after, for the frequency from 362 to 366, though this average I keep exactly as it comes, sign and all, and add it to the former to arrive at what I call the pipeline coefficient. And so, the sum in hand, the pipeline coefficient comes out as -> 1.67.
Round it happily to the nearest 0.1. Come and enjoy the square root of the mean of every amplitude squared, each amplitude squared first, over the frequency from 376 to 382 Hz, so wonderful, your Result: 6.8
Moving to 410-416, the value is 7.7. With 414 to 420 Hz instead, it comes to 7.3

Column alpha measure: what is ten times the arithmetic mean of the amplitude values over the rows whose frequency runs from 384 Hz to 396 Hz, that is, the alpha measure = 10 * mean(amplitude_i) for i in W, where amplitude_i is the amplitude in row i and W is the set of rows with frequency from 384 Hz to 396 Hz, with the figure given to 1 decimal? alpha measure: 74.4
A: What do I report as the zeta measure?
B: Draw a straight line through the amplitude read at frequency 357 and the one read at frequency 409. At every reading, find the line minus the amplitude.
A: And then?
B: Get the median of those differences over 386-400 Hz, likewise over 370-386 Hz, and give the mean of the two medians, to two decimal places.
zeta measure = -0.81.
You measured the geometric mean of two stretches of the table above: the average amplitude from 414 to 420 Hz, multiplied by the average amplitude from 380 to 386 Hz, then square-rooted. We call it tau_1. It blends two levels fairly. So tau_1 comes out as 7.2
